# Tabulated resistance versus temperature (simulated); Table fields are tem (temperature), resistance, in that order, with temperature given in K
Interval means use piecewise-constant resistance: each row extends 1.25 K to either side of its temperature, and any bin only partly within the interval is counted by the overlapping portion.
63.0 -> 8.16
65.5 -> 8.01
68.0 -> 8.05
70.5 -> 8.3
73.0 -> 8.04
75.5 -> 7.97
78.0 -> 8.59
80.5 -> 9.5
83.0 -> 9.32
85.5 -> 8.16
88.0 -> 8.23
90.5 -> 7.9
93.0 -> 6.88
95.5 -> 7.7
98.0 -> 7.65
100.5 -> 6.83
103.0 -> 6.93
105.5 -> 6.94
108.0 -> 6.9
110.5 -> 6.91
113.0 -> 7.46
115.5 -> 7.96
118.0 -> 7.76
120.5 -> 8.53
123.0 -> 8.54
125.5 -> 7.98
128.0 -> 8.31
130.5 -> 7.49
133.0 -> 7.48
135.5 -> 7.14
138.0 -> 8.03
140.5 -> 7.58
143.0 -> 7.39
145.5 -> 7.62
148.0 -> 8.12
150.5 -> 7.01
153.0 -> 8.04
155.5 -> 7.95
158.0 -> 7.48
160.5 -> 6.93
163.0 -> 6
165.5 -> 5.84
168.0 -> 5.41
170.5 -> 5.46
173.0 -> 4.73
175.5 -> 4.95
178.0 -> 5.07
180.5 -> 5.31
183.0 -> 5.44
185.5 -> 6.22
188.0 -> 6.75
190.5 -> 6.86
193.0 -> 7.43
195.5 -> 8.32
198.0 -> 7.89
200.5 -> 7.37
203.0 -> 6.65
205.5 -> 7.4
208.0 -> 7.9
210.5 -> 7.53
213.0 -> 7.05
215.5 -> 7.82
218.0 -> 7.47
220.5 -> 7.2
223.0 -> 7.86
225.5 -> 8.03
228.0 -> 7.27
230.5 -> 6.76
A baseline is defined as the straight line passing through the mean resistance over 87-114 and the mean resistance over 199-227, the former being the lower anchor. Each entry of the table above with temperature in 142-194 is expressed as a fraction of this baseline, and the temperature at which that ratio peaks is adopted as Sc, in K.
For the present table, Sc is 148.0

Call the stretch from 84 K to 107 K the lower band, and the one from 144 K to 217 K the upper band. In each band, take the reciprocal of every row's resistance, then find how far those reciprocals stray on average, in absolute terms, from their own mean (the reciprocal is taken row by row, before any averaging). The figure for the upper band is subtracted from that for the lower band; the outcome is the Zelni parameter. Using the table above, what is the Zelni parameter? -0.014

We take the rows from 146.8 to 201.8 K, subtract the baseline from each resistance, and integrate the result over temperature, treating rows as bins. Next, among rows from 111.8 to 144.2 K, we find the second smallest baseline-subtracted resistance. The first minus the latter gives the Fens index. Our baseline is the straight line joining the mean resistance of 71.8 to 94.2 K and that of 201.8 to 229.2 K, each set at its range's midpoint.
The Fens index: -63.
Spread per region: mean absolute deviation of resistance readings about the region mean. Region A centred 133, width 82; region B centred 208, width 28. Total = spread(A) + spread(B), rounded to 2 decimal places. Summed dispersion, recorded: 1.04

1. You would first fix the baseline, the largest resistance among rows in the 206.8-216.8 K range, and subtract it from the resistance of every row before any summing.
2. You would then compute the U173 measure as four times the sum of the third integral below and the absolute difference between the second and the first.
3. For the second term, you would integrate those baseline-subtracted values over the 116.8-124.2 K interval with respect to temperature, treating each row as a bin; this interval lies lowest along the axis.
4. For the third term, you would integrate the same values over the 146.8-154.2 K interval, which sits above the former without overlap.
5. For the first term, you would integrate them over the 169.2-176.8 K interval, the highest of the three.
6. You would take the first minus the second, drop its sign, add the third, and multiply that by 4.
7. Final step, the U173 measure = 92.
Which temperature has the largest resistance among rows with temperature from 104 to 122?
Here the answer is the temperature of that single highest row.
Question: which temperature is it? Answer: 120.5 K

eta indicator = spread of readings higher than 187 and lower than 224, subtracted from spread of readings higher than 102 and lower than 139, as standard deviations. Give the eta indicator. 0.11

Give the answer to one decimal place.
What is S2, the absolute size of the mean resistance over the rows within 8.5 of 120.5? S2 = 8.1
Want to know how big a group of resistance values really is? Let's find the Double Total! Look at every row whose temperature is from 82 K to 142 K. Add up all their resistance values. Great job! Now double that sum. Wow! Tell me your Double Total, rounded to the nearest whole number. 369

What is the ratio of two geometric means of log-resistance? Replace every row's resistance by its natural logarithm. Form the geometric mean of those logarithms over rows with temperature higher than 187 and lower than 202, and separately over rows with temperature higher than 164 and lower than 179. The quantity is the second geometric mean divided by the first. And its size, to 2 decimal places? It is 0.83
